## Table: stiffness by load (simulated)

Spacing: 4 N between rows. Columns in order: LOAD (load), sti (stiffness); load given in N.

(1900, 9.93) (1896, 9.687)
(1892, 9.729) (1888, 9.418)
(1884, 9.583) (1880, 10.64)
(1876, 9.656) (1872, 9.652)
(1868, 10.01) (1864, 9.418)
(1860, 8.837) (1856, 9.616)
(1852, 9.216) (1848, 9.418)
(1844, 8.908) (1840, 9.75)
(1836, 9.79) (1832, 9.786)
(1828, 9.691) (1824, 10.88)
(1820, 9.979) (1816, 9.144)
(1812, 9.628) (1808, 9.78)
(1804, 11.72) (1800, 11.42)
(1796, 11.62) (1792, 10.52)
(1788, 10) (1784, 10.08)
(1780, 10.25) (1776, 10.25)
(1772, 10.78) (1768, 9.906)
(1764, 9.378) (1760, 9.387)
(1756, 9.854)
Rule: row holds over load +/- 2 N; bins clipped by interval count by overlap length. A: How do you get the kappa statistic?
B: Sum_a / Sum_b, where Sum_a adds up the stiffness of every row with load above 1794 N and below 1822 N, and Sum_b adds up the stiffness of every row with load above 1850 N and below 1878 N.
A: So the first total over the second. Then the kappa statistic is 1.10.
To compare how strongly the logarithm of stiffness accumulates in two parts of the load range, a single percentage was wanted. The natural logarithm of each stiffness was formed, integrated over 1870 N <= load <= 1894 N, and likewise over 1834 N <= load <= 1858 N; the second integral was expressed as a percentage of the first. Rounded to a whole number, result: 99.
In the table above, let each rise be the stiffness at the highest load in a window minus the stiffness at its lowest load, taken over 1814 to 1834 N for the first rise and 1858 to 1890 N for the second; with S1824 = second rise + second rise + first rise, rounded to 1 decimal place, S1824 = 1.8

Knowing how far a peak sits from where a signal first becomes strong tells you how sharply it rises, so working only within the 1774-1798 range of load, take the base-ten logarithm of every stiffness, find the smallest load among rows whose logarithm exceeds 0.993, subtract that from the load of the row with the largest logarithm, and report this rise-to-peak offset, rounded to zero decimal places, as 20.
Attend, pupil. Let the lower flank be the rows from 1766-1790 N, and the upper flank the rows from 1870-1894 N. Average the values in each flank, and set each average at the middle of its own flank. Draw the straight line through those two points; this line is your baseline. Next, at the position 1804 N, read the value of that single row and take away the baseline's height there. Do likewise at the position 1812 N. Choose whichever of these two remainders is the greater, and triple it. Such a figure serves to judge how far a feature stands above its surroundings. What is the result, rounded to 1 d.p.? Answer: 4.9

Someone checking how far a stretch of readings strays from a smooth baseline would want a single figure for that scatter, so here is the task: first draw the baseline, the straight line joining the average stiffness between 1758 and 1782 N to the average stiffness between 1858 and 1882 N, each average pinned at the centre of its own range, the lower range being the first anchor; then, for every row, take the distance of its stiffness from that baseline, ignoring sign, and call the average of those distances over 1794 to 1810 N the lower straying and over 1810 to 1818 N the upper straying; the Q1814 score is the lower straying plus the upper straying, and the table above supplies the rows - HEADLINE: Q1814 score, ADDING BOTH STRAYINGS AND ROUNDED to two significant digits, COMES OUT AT 1.8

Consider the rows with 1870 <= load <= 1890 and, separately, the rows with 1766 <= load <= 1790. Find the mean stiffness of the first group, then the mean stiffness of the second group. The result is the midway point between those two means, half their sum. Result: 10.00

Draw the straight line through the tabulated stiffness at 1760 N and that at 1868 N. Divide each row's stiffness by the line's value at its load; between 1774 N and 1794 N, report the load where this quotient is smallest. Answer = 1788 N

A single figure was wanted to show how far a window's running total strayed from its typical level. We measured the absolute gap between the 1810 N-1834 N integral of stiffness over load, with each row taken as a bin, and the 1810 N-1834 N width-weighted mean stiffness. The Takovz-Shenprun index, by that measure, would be 227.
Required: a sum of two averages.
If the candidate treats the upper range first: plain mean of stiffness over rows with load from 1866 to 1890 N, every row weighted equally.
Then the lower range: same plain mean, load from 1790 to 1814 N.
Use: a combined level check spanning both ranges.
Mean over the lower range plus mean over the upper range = 20.6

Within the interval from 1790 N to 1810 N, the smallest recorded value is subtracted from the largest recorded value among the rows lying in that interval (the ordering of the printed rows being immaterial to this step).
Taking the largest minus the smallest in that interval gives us 1.94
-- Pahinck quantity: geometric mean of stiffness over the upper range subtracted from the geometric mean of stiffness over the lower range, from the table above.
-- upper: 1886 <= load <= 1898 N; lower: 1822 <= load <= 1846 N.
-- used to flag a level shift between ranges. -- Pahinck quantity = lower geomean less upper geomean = 0.17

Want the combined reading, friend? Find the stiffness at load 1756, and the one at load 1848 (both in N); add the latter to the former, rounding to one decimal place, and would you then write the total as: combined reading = 19.3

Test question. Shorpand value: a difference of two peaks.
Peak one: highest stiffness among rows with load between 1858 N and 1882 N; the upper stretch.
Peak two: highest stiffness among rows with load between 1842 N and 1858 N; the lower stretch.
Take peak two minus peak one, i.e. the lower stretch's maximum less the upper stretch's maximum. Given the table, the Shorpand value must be -1.0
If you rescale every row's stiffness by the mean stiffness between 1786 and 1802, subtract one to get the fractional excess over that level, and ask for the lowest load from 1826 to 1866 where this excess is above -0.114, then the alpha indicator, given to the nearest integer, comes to 1828 N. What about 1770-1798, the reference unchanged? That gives 1772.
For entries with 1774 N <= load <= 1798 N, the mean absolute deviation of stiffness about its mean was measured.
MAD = 0.41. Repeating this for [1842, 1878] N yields 0.29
